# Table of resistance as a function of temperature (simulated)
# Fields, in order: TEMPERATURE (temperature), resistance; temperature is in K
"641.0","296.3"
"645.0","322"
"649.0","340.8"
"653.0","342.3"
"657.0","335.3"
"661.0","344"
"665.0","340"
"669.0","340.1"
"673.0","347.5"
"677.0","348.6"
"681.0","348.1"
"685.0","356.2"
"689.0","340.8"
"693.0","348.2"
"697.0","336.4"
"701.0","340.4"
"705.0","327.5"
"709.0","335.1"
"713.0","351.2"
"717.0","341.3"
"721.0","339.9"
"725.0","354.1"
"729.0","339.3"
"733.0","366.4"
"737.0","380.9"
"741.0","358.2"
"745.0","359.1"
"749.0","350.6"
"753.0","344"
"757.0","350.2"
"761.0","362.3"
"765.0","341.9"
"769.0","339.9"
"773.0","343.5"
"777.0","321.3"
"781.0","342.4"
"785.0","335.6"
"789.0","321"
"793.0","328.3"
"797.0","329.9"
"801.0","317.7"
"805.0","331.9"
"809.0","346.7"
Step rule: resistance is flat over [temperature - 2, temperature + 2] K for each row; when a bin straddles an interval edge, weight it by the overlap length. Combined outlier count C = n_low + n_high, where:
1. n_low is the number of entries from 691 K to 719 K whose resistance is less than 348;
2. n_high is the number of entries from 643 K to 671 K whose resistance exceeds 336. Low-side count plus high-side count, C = 10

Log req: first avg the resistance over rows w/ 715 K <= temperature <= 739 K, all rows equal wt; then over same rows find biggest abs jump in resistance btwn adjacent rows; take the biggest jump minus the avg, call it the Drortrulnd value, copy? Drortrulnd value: -327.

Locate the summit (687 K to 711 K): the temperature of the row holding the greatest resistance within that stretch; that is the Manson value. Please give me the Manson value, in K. 693.0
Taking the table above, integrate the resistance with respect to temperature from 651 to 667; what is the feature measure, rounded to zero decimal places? 5446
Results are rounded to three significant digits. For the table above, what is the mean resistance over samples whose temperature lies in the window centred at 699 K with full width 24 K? 338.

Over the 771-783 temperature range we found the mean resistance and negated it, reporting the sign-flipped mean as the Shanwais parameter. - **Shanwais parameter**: -336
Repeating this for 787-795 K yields -325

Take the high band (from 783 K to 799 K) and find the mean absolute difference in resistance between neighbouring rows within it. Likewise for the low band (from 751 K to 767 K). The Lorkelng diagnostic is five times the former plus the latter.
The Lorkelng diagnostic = 52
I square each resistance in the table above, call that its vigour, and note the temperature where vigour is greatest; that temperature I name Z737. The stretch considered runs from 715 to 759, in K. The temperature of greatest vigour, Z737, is 737.0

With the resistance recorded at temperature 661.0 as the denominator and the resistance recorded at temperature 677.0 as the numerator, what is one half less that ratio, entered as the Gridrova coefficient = -0.51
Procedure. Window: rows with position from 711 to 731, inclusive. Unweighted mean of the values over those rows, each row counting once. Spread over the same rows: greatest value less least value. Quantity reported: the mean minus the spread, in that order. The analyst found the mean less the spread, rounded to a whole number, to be 330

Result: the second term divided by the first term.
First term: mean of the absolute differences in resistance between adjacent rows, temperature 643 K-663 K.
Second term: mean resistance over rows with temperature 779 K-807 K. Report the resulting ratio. 37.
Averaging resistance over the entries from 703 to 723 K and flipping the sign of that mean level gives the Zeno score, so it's -339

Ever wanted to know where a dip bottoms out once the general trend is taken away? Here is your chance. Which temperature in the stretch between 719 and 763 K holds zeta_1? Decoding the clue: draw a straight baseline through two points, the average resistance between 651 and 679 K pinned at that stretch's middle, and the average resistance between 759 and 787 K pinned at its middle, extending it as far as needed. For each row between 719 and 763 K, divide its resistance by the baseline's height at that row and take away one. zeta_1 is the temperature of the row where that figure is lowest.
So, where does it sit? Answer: 729.0 K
